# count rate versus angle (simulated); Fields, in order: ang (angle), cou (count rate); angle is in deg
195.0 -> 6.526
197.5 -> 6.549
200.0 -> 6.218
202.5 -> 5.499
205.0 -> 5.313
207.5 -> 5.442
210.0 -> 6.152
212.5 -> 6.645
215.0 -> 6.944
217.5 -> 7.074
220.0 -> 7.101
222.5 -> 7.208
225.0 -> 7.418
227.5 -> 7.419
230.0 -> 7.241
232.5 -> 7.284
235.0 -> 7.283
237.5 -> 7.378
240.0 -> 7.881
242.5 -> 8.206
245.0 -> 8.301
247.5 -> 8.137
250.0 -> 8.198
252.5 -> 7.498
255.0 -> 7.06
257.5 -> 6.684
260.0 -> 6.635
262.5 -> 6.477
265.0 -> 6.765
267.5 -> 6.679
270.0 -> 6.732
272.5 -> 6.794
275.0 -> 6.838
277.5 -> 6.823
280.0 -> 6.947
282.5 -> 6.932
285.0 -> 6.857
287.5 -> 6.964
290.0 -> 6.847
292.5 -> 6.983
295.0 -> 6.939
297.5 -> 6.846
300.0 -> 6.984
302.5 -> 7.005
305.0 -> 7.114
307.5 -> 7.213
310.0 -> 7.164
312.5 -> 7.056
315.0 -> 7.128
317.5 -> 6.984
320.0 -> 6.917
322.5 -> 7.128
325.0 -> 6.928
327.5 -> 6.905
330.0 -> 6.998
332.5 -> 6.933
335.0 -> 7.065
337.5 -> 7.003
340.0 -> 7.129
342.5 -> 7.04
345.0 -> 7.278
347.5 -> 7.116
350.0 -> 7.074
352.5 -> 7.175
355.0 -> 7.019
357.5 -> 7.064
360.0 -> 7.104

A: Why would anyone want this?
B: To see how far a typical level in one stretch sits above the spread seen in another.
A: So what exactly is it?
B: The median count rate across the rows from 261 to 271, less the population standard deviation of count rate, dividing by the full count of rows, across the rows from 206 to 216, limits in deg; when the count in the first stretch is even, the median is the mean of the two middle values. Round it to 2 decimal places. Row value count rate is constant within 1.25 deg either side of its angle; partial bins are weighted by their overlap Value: 6.14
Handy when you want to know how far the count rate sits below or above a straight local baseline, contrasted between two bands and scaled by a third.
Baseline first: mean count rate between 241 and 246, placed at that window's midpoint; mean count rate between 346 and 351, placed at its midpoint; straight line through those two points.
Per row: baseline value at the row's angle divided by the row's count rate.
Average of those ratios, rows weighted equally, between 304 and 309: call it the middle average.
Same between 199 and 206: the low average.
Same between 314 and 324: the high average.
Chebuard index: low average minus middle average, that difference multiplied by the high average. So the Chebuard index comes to 0.51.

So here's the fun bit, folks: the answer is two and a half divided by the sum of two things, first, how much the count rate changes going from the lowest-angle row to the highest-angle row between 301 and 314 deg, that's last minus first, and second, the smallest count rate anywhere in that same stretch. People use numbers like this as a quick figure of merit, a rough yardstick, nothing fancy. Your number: 0.354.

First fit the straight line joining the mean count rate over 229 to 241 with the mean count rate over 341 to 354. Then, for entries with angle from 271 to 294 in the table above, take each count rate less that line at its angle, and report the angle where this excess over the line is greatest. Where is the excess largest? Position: 292.5 deg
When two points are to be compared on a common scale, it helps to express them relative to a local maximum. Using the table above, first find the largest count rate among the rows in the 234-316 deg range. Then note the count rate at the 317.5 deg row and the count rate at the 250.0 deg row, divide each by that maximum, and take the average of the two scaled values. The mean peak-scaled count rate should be 0.914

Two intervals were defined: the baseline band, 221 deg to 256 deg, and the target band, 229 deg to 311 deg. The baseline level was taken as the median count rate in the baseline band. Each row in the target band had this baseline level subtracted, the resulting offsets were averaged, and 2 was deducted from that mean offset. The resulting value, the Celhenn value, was -2.28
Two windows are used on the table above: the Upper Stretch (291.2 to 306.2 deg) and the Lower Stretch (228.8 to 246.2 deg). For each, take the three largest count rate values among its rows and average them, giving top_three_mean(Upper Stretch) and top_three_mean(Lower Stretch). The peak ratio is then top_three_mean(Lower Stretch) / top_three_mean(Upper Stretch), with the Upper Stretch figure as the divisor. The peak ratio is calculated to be 1.16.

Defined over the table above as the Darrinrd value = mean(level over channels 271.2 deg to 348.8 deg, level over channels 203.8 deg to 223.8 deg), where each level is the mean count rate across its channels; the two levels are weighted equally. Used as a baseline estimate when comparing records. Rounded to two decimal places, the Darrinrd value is 6.74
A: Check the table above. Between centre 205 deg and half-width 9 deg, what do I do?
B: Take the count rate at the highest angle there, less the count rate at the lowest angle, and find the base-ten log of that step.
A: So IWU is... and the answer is -1.0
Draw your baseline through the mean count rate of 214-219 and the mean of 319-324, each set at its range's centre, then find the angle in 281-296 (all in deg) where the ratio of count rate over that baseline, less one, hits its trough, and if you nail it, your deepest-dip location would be 290.0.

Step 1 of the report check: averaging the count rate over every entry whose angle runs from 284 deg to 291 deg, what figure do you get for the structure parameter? 6.89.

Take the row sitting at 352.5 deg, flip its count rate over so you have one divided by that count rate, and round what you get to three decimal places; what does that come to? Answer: 0.139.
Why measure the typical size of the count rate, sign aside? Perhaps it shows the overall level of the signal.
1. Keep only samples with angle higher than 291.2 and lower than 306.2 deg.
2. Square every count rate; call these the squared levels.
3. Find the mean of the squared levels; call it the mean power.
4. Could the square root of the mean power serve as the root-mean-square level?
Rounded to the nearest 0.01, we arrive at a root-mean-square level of 6.98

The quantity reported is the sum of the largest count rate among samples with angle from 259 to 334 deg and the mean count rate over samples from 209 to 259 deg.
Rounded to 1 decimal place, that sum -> 14.6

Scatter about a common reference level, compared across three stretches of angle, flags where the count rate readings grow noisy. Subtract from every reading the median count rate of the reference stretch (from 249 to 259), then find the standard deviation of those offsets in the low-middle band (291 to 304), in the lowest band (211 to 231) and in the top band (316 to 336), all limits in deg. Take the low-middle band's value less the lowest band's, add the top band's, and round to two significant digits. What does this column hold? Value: -0.11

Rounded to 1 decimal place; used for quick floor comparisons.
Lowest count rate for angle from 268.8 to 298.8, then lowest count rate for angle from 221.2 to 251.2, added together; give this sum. 13.9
